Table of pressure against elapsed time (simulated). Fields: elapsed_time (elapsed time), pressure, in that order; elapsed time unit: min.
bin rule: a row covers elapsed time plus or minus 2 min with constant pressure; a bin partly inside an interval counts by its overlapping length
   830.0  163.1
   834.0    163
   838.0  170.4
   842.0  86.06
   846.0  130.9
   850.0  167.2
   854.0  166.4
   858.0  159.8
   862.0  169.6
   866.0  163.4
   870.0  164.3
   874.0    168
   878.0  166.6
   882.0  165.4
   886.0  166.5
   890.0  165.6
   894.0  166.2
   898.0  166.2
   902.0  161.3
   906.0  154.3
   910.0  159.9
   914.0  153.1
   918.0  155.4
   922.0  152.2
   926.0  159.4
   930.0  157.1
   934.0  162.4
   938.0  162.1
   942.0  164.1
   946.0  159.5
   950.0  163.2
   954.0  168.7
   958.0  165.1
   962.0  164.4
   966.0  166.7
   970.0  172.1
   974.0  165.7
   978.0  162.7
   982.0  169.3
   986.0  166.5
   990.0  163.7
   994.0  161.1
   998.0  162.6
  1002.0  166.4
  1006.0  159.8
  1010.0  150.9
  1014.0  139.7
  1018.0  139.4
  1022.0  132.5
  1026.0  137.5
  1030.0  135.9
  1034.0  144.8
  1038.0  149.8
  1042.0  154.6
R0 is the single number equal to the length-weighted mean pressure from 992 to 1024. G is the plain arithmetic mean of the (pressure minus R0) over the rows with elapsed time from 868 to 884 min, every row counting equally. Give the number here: 14.5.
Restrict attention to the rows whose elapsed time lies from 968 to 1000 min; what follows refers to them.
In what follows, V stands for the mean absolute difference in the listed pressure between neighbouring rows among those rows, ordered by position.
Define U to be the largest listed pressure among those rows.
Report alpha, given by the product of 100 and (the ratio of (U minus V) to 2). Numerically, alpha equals 8421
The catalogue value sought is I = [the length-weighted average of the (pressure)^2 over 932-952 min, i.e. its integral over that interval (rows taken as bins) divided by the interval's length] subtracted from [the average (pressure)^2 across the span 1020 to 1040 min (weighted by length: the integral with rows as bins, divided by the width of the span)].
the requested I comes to -6663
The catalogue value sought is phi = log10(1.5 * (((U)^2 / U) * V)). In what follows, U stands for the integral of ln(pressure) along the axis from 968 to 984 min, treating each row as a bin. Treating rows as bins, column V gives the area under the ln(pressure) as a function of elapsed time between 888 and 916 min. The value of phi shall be 4.24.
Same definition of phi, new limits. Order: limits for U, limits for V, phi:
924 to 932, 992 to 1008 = 3.69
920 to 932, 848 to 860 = 3.75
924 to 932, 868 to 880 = 3.57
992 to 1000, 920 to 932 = 3.57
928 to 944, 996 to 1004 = 3.70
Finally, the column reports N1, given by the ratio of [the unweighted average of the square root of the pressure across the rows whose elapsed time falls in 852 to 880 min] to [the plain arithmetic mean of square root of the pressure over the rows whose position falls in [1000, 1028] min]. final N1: 1.06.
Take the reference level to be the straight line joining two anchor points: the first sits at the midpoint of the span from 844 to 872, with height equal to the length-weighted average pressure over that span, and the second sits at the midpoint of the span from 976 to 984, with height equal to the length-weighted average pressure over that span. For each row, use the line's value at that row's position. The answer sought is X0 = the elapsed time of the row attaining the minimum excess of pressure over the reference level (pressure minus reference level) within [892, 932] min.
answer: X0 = 922.0 min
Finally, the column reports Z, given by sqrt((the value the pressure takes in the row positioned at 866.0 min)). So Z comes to 12.8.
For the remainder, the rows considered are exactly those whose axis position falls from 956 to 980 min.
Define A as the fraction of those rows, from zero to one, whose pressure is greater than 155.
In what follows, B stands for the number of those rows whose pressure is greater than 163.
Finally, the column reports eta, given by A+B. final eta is 6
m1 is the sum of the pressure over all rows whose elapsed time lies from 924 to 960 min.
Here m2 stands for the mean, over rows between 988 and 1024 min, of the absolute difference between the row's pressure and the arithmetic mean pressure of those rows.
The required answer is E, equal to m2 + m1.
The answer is 1473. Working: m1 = 1462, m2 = 10.9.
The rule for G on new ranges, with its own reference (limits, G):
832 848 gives -14.0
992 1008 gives 10.9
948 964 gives 13.8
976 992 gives 14.0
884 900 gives 14.6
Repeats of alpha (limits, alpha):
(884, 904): 8245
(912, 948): 8035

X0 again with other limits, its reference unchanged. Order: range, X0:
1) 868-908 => 906.0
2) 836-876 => 842.0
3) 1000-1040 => 1022.0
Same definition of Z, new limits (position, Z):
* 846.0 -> 11.4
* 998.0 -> 12.8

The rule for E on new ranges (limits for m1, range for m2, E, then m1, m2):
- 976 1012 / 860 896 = 1464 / 1463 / 1.3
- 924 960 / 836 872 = 1481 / 1462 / 19.8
